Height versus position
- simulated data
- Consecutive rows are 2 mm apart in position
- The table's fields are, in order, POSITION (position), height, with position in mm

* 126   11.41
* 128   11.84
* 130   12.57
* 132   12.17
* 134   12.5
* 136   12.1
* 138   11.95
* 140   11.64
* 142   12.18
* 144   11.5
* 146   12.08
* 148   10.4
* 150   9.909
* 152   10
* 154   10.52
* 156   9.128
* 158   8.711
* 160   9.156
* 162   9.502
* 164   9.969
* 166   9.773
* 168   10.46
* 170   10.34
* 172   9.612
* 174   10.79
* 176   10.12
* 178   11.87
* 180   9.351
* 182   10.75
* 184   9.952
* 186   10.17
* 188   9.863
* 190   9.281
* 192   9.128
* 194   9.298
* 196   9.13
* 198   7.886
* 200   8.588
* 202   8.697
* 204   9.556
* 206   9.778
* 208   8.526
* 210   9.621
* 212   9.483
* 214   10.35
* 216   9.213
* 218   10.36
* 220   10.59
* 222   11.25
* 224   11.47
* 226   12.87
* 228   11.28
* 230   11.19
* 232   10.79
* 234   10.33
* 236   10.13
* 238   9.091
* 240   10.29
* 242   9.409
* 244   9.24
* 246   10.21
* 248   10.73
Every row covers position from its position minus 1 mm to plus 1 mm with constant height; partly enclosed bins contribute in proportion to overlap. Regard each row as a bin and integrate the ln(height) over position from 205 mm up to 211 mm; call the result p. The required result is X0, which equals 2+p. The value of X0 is 15.37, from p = 13.4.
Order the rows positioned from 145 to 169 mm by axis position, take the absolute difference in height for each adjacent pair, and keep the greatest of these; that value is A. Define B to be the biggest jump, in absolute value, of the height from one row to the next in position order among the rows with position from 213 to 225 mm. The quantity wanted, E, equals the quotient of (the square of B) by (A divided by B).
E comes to 1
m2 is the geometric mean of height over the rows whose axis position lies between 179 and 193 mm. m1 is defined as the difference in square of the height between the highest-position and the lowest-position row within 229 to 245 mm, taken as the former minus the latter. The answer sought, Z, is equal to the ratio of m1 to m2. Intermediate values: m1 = -40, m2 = 9.8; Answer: -4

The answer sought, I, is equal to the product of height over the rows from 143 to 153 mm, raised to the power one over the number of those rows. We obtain 10.7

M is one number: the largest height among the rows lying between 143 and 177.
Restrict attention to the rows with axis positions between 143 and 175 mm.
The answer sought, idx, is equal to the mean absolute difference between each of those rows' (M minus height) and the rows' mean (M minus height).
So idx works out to 0.66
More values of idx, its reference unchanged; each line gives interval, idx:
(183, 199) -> 0.49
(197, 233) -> 1.04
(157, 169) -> 0.47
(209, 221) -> 0.50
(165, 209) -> 0.67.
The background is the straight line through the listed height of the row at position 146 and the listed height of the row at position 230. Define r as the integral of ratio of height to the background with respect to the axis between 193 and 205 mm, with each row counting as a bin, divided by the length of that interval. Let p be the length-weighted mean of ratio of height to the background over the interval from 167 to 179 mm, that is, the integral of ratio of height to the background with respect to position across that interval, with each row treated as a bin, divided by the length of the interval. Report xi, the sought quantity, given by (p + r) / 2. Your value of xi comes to 0.831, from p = 0.89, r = 0.77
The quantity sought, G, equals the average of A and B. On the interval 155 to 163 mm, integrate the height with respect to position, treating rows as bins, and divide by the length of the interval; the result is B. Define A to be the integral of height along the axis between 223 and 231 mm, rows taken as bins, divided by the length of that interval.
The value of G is 10.4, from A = 11.7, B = 9.1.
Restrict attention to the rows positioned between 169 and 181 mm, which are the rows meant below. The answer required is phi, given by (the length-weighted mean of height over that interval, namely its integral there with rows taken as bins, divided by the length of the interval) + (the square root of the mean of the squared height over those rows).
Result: 20.7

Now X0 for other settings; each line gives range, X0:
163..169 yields 15.85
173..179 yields 16.33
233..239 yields 15.72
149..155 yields 15.90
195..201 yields 14.85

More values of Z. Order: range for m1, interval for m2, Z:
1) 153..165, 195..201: -1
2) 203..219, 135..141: 1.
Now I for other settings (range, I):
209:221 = 9.9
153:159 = 9.4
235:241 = 9.8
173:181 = 10.5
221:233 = 11.5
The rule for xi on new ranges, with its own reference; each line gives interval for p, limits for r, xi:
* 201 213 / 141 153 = 0.862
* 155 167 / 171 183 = 0.836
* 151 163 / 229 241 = 0.860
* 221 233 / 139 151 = 0.978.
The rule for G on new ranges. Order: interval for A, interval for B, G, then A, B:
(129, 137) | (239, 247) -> 11.1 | 12.3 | 9.8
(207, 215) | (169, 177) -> 9.9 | 9.5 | 10.2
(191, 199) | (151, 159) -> 9.2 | 8.9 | 9.6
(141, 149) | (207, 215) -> 10.5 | 11.5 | 9.5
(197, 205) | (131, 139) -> 10.4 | 8.7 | 12.2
